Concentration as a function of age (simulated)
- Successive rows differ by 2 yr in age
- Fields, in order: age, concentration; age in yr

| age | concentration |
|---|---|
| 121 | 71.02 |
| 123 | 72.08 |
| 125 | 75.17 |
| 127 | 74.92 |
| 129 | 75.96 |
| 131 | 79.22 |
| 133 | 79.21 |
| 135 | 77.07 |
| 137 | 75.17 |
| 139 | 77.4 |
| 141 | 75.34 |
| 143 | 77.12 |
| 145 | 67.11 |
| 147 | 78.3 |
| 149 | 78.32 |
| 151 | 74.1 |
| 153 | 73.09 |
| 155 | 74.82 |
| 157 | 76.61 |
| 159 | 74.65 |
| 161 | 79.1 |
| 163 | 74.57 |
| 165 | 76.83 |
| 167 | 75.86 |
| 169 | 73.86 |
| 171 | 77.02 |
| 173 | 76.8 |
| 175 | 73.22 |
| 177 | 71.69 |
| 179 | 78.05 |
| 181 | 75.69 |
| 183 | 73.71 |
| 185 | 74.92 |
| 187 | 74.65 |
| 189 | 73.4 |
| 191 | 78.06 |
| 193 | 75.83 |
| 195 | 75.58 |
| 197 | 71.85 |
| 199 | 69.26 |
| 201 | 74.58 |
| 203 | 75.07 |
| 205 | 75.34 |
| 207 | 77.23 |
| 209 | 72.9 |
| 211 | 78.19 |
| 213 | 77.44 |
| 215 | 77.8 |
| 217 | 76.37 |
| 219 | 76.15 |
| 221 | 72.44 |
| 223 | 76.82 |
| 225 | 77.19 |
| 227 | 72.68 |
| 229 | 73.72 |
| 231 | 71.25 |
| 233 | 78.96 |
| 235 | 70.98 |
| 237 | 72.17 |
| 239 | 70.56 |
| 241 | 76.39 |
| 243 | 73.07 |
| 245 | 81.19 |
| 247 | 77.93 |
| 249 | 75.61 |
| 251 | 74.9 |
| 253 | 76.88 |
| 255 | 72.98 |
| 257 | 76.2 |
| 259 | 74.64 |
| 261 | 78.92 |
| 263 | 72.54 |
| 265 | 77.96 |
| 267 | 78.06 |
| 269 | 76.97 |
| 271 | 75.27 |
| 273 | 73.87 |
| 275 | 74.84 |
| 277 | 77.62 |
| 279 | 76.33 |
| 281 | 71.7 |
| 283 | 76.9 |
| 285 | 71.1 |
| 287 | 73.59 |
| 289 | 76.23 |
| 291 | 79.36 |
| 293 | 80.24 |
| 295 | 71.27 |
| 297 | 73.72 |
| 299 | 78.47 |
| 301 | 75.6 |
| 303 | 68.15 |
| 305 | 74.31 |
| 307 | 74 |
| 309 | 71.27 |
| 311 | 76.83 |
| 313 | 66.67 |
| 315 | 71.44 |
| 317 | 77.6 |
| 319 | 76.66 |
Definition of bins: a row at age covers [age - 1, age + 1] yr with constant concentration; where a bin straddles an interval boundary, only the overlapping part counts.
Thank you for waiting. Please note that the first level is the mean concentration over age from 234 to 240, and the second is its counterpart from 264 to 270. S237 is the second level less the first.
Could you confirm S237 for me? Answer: 6.4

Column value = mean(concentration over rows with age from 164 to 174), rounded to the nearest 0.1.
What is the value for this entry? 76.1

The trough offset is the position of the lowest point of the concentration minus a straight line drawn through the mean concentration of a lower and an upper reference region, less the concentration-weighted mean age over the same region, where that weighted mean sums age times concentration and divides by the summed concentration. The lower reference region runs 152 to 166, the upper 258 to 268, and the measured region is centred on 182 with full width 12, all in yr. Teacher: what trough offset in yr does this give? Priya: -5.0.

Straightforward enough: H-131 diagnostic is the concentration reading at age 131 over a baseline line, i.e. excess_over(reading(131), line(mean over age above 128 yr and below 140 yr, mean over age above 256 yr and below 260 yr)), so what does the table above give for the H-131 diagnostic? 1.8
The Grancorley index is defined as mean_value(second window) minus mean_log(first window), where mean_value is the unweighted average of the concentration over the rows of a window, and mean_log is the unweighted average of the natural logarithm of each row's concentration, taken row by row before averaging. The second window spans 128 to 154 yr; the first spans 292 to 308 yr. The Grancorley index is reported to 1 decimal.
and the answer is 71.6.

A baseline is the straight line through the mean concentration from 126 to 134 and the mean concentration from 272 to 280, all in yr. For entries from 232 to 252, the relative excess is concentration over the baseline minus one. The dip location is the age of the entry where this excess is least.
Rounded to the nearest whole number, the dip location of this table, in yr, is 239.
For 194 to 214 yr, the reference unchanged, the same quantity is 199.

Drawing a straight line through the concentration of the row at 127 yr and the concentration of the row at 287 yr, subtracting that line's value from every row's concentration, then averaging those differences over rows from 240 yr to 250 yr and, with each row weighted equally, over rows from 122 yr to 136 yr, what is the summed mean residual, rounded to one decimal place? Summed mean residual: 4.2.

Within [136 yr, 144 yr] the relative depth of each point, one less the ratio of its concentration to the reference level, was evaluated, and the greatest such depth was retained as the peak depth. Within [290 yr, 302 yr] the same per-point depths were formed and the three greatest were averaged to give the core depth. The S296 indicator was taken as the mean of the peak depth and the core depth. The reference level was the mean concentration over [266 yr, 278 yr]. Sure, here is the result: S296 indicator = 0.023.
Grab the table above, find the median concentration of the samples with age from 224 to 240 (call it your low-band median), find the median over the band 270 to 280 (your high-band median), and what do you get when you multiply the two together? 5451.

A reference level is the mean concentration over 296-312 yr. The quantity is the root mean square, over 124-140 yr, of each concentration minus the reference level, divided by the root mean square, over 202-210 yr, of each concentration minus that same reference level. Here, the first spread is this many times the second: 1.7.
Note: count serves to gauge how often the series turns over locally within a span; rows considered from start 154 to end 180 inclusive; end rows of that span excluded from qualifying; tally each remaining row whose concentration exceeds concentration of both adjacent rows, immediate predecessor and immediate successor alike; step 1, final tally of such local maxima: 4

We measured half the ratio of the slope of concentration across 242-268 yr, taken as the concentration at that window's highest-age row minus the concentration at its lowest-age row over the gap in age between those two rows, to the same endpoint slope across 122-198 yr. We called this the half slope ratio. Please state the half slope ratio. -33.4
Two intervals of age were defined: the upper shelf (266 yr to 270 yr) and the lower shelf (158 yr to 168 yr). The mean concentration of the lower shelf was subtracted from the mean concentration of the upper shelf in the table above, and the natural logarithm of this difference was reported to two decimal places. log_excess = 0.27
